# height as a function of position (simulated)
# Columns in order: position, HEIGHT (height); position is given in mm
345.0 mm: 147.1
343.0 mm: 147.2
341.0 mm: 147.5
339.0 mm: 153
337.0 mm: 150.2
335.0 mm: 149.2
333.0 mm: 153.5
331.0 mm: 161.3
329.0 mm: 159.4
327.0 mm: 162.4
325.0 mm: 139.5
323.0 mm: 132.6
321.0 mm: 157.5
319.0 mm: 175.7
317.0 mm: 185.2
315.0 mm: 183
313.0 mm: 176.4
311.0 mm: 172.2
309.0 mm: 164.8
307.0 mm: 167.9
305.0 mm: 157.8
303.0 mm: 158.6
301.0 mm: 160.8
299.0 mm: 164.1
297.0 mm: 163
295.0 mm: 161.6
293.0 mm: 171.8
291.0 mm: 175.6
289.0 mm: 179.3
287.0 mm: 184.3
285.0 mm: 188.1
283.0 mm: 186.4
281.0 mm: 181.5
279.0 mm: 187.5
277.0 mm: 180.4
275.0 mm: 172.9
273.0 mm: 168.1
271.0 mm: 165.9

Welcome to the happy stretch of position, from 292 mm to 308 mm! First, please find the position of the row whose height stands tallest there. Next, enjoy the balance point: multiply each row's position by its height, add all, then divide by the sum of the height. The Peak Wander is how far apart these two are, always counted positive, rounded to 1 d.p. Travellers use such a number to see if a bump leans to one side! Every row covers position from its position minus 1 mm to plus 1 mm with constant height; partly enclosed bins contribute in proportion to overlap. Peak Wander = 7.0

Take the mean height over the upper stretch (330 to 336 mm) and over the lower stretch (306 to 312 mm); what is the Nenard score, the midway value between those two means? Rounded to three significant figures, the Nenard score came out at 161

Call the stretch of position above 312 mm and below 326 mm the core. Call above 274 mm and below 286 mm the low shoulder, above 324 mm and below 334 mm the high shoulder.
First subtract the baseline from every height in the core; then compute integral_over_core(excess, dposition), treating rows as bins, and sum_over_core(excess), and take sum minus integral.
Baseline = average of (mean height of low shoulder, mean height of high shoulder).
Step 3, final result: 33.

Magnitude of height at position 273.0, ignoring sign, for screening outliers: 168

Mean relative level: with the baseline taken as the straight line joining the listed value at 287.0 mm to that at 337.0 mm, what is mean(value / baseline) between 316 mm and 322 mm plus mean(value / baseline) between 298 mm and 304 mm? 1.99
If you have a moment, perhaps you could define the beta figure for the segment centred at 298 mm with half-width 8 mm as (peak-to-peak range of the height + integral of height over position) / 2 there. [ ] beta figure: 1322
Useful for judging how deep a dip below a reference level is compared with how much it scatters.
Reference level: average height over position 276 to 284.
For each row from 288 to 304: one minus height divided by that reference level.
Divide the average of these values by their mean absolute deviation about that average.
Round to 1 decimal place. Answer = 2.6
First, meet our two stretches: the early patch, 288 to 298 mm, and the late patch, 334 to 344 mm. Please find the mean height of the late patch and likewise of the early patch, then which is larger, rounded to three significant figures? 170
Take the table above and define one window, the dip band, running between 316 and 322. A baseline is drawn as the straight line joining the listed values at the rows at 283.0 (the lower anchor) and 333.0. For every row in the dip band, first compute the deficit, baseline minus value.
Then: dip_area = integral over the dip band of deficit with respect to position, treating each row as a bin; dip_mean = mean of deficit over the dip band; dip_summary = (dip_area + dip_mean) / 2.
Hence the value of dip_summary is -35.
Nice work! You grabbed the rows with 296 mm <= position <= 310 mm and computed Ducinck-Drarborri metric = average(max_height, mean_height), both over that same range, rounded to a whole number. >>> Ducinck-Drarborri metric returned 165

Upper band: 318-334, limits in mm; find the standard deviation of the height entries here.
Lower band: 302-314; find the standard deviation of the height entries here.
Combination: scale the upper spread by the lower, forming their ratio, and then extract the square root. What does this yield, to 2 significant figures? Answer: 1.4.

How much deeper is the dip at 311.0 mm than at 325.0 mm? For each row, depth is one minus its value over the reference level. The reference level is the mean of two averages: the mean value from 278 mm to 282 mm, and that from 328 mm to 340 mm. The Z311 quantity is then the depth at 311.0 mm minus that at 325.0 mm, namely -0.19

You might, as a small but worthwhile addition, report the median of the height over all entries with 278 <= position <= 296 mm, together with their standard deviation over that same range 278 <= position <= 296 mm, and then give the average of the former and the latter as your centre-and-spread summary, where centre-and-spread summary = 95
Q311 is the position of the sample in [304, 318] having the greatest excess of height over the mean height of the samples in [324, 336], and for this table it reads 317.0 mm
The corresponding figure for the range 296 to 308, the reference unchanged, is 307.0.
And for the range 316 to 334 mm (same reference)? 317.0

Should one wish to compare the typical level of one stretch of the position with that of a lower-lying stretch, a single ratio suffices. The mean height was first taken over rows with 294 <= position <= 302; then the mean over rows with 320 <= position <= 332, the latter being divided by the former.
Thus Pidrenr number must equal 0.94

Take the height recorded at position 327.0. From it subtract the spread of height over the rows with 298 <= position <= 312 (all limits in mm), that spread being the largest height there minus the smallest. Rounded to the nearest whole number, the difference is 148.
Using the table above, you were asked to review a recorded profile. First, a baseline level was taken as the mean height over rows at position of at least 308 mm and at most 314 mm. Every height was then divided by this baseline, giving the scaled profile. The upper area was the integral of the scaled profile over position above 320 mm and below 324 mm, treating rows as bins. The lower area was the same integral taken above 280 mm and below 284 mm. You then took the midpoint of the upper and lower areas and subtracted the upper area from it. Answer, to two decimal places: 0.45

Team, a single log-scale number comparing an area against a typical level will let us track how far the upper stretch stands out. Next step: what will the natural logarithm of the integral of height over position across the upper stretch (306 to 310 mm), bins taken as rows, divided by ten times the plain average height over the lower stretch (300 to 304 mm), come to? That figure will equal -0.88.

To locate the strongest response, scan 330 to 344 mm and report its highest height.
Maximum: 161.3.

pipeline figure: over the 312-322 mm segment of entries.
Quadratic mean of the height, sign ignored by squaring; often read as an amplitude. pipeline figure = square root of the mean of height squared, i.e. 176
